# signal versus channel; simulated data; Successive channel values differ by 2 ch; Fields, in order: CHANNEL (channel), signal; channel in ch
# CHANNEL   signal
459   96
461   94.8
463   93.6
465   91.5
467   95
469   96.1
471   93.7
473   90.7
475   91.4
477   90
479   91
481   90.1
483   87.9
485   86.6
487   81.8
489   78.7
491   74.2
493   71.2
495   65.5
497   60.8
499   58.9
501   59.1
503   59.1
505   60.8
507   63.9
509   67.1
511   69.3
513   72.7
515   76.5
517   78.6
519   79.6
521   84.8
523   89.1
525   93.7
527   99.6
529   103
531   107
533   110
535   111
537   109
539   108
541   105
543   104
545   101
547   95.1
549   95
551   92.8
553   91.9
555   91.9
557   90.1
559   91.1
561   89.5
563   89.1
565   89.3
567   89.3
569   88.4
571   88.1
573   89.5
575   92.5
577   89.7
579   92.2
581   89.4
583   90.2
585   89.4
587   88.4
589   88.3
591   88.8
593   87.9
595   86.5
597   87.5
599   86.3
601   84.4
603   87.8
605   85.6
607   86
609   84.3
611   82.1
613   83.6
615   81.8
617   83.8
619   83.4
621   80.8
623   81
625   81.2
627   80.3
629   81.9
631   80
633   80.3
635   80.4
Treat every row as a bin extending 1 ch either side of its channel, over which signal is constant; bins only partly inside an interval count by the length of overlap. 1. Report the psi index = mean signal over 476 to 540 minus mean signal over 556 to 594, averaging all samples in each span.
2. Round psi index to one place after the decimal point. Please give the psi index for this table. -7.1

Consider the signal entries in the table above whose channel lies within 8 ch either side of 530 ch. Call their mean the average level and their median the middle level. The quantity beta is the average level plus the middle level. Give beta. 208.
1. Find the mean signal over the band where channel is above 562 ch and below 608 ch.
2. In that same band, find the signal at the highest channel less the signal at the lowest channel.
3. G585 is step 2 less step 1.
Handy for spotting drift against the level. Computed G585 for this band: -92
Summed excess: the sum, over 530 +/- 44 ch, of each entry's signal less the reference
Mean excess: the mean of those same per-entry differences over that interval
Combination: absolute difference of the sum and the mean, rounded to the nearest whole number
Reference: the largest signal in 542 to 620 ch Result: 784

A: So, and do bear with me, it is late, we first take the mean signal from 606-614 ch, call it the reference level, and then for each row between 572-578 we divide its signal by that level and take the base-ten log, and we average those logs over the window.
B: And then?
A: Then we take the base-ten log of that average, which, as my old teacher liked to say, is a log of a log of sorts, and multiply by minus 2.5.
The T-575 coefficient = 3.72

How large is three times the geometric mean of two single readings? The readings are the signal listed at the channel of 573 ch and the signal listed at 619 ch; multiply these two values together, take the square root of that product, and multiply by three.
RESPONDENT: 259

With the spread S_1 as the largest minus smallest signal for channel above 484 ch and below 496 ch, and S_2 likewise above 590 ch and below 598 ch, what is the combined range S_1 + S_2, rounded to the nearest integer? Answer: 23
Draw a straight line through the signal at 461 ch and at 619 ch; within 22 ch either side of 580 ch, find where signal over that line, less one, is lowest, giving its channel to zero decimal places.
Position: 601 ch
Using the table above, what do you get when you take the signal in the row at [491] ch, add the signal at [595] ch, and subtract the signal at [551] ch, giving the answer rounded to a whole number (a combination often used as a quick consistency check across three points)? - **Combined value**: 68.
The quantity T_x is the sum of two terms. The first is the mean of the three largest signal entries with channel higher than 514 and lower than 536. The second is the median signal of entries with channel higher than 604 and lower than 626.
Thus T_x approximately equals 193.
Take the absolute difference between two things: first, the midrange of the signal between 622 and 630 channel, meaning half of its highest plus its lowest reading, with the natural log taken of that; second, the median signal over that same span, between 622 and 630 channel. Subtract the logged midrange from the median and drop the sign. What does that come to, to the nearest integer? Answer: 77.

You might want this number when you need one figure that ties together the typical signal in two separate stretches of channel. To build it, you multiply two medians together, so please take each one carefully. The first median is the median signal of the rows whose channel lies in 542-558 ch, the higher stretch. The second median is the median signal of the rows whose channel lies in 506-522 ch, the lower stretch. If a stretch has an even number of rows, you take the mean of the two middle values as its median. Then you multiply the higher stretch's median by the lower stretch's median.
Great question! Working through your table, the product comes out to 7005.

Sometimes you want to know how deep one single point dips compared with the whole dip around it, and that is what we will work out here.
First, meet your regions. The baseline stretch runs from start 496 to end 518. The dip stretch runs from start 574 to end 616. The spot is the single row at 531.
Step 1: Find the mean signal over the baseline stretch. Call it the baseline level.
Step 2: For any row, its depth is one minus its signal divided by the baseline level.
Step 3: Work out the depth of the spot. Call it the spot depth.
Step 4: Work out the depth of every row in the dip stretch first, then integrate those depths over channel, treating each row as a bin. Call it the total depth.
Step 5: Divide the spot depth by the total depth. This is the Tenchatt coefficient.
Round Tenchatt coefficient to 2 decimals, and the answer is 0.05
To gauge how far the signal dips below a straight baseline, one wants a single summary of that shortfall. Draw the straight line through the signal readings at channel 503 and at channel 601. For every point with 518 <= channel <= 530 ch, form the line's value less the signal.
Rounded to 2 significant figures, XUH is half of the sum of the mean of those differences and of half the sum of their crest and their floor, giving -27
